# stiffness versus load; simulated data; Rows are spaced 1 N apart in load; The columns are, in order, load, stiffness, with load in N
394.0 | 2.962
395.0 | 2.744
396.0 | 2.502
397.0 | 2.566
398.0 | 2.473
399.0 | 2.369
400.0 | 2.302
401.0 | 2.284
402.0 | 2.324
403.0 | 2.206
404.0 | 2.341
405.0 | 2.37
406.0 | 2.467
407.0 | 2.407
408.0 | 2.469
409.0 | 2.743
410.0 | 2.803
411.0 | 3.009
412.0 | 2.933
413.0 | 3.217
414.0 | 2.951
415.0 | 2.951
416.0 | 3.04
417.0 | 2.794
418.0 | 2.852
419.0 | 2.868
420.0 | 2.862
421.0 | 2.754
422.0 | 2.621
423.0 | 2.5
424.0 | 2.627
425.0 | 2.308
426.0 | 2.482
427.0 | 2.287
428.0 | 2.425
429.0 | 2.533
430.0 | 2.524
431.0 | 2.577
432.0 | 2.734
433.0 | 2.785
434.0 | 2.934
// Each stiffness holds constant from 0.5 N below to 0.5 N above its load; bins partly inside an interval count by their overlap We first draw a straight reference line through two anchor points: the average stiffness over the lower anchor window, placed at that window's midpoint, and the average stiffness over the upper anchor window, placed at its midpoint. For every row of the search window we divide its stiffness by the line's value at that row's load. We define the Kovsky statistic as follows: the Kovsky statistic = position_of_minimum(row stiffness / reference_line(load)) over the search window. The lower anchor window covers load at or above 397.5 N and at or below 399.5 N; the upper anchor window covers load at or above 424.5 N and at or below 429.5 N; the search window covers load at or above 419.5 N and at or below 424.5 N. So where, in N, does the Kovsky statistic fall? 423.0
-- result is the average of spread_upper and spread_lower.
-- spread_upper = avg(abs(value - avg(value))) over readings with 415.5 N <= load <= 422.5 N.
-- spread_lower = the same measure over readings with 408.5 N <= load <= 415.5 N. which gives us 0.10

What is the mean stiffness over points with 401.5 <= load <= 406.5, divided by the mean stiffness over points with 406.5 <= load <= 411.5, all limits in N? 0.87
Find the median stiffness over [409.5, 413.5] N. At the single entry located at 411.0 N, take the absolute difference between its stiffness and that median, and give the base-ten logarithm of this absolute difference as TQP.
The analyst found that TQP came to -1.4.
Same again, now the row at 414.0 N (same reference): -1.7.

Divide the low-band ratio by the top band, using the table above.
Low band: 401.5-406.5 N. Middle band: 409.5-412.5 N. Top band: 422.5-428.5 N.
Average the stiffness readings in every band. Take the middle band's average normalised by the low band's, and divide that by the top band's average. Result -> 0.51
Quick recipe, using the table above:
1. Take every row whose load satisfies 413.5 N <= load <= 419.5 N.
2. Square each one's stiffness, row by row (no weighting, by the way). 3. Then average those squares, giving 8.5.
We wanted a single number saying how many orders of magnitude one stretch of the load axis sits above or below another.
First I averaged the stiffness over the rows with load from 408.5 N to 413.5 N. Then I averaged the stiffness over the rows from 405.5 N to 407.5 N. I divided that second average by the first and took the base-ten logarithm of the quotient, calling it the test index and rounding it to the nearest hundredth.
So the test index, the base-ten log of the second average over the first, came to -0.08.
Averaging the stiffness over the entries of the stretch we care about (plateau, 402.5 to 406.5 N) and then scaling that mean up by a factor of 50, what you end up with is 117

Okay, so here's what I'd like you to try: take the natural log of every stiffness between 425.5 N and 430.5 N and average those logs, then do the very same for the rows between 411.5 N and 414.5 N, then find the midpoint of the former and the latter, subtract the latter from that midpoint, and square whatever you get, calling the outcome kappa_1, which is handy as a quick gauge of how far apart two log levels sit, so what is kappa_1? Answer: 0.011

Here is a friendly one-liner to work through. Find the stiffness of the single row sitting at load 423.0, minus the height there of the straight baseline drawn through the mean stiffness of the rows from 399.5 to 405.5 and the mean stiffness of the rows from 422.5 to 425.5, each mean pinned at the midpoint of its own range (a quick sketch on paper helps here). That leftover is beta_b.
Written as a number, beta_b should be 0.030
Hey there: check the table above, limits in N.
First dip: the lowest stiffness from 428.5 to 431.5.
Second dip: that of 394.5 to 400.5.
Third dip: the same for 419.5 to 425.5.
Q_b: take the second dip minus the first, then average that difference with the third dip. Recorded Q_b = 1.04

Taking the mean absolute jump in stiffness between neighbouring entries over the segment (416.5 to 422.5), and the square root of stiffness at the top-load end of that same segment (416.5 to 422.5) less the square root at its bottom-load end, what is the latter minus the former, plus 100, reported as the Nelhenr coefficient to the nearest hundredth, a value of 99.88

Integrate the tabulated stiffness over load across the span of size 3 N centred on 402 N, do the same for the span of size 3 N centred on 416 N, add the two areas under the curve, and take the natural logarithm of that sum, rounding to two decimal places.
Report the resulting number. 2.75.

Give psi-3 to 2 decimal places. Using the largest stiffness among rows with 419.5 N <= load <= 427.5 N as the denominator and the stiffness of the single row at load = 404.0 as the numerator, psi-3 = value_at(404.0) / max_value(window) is 0.82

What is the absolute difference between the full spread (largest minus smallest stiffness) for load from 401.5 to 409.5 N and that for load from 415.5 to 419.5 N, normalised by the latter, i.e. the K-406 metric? 1.18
